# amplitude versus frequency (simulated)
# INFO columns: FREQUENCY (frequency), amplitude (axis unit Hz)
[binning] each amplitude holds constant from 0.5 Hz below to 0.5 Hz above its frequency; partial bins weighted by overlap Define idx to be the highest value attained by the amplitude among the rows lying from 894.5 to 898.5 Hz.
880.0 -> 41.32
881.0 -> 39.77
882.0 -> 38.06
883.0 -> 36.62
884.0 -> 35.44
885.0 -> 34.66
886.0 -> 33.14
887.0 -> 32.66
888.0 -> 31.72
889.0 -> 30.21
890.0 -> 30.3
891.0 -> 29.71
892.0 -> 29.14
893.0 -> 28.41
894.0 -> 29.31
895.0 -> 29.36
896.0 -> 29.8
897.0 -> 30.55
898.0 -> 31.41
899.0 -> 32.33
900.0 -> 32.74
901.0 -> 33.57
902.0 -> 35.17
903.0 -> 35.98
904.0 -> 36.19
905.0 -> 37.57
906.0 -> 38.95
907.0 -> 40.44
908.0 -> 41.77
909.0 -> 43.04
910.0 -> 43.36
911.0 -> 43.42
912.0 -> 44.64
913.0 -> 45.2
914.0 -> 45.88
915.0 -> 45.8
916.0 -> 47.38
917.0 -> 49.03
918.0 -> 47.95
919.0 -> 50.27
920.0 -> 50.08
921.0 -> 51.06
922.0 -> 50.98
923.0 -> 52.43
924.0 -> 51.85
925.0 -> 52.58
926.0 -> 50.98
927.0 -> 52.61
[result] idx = 31.41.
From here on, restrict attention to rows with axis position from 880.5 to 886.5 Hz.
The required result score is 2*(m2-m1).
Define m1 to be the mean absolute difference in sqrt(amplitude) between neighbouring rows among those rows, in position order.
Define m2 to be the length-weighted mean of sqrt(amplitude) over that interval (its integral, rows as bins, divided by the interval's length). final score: 11.8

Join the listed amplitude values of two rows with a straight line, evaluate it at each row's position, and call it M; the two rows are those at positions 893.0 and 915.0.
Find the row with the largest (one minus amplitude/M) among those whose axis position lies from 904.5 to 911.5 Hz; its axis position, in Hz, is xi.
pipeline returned 905.0 Hz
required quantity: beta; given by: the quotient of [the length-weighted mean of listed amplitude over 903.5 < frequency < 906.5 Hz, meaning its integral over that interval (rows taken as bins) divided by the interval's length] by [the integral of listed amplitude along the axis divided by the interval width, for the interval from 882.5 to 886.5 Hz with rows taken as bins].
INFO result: 1.07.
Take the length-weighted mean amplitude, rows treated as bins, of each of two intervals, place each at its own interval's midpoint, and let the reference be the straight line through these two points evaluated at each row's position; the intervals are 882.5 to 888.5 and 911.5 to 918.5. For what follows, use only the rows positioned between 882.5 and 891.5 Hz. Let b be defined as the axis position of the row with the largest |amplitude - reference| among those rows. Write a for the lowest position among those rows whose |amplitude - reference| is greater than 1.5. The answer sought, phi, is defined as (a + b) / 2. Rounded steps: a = 883.0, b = 891.0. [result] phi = 887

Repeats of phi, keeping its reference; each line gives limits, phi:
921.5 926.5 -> 923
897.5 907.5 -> 898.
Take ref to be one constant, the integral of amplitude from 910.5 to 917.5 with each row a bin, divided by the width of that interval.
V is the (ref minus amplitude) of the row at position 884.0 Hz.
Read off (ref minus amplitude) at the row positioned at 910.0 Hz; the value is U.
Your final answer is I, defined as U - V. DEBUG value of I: -8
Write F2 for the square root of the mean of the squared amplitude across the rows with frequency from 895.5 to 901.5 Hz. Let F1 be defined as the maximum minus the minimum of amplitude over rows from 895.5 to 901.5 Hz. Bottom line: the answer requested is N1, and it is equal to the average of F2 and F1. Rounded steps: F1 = 4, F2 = 32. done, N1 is 18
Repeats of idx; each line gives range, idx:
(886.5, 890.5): 32.66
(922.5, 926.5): 52.58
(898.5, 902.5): 35.17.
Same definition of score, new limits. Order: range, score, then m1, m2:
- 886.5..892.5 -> 10.9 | 0.067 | 5.5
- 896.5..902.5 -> 11.3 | 0.081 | 5.7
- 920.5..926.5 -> 14.2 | 0.062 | 7.2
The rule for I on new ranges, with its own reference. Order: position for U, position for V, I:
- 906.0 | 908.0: 3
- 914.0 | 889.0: -16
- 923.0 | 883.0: -16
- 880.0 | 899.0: -9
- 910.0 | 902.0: -8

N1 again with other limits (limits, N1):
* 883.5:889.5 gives 19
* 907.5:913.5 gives 24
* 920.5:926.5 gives 27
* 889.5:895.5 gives 16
